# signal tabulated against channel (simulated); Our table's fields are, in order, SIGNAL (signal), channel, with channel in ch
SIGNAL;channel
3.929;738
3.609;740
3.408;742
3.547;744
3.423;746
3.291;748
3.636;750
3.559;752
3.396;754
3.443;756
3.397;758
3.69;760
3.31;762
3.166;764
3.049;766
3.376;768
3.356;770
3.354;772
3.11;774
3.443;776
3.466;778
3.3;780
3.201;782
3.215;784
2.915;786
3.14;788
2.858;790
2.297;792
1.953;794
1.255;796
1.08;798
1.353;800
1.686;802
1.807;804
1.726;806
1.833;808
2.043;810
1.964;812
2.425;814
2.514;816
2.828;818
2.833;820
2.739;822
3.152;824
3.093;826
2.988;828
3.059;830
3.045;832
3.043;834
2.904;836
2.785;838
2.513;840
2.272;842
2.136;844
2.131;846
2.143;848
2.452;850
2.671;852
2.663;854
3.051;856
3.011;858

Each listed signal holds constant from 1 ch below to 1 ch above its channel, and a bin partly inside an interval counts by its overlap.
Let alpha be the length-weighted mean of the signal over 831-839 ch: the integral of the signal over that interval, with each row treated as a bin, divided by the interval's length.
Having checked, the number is 2.9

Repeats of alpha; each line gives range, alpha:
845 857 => 2.5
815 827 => 2.9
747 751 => 3.5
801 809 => 1.8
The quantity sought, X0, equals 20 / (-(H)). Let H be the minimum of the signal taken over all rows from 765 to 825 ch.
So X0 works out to -19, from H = 1.08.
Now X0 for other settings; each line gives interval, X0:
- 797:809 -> -19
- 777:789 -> -7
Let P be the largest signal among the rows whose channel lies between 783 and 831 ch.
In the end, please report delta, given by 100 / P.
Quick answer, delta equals 31.1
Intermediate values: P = 3.215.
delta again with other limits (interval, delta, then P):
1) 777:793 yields 28.9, 3.466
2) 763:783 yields 28.9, 3.466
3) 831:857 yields 32.8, 3.051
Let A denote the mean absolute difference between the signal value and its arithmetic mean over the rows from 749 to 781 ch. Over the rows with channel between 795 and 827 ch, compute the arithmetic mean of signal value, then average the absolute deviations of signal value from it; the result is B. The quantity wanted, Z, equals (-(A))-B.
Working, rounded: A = 0.13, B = 0.57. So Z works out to -0.70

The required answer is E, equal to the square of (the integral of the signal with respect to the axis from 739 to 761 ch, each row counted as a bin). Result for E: 5898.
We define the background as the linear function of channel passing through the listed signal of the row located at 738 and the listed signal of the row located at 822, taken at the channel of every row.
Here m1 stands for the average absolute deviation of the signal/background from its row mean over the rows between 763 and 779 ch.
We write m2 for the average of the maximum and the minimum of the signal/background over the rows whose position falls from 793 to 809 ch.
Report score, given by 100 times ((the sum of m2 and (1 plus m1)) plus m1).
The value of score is 158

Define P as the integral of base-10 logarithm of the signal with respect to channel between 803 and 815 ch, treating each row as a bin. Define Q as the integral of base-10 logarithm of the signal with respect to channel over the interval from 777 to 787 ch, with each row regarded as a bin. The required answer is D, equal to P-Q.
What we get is -1.6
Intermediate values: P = 3.5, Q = 5.1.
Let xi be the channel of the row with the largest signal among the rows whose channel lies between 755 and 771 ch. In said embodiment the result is 760 ch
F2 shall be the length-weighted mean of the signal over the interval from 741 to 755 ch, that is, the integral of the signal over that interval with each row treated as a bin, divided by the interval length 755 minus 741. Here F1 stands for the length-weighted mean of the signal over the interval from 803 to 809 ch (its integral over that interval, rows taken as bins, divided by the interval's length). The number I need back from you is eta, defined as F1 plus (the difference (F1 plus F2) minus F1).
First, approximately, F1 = 1.8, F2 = 3.47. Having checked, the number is 5.3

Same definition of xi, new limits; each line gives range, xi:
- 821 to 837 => 824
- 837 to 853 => 838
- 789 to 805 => 790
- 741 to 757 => 750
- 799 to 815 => 814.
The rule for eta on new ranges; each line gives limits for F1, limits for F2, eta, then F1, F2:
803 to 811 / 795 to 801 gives 3.1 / 1.9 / 1.23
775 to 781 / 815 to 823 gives 6.1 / 3.4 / 2.73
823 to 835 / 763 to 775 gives 6.3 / 3.1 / 3.24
